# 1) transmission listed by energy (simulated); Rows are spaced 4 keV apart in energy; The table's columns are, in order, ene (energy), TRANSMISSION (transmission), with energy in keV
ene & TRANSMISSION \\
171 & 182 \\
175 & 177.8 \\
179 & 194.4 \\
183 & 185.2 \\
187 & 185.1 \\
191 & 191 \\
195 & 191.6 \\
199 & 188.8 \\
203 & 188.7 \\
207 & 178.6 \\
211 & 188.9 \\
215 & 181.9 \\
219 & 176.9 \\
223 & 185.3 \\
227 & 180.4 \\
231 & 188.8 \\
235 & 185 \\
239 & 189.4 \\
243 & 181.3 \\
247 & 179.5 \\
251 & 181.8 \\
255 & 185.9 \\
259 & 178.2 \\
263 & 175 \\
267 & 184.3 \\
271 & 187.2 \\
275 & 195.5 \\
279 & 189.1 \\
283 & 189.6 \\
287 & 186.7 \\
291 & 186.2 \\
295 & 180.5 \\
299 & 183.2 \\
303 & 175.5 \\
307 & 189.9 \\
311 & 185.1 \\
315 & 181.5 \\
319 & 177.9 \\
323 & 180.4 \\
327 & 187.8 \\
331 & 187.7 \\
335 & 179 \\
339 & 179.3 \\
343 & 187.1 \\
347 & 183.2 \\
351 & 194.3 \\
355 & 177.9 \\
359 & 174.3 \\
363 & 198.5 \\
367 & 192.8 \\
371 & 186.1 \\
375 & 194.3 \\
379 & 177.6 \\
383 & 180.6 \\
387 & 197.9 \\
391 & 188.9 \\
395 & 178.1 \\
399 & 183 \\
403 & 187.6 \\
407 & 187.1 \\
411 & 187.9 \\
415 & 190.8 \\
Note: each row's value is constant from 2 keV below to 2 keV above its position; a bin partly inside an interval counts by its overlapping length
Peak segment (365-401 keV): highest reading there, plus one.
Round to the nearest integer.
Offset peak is 199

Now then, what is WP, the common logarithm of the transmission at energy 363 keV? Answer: 2.30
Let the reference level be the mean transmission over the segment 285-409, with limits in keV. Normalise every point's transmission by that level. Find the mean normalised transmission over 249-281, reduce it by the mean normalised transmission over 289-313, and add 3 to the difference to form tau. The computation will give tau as 3.01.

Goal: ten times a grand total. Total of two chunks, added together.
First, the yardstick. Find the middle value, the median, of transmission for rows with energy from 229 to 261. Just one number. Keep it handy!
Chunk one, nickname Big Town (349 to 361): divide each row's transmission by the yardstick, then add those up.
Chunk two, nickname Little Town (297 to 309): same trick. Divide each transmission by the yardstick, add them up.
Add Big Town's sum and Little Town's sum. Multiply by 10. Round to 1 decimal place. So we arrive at 59.7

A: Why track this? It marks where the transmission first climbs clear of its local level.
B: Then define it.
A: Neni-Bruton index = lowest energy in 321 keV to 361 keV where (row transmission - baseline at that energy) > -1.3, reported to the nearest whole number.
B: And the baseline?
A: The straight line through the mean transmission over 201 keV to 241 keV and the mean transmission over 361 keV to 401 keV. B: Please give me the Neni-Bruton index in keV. 327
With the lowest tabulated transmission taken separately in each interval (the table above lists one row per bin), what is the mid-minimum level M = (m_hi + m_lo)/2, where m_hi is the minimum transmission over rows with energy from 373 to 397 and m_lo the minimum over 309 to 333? 178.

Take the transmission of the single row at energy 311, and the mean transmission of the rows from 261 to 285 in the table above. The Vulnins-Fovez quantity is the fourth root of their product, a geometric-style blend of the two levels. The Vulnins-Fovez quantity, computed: 13.6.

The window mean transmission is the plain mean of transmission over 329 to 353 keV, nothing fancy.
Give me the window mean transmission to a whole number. 185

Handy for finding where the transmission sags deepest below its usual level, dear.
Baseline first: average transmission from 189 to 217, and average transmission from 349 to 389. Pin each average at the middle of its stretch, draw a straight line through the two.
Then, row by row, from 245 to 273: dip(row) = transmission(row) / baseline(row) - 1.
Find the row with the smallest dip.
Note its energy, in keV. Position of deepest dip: 263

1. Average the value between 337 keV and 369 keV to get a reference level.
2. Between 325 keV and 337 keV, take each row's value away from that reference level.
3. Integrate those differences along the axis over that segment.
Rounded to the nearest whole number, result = 13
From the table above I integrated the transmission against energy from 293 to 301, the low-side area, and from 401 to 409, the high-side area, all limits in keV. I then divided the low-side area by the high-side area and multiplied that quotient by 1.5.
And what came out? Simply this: 1.46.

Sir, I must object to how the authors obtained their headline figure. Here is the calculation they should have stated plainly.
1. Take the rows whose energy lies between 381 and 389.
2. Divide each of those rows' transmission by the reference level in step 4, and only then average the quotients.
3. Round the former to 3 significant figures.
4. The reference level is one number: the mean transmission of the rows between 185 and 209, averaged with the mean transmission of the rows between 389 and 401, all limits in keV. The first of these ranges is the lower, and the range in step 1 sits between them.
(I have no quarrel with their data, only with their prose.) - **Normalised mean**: 1.02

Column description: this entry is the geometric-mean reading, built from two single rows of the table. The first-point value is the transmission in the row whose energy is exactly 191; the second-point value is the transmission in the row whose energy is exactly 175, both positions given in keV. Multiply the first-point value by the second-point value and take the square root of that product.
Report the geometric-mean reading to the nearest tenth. 184.3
